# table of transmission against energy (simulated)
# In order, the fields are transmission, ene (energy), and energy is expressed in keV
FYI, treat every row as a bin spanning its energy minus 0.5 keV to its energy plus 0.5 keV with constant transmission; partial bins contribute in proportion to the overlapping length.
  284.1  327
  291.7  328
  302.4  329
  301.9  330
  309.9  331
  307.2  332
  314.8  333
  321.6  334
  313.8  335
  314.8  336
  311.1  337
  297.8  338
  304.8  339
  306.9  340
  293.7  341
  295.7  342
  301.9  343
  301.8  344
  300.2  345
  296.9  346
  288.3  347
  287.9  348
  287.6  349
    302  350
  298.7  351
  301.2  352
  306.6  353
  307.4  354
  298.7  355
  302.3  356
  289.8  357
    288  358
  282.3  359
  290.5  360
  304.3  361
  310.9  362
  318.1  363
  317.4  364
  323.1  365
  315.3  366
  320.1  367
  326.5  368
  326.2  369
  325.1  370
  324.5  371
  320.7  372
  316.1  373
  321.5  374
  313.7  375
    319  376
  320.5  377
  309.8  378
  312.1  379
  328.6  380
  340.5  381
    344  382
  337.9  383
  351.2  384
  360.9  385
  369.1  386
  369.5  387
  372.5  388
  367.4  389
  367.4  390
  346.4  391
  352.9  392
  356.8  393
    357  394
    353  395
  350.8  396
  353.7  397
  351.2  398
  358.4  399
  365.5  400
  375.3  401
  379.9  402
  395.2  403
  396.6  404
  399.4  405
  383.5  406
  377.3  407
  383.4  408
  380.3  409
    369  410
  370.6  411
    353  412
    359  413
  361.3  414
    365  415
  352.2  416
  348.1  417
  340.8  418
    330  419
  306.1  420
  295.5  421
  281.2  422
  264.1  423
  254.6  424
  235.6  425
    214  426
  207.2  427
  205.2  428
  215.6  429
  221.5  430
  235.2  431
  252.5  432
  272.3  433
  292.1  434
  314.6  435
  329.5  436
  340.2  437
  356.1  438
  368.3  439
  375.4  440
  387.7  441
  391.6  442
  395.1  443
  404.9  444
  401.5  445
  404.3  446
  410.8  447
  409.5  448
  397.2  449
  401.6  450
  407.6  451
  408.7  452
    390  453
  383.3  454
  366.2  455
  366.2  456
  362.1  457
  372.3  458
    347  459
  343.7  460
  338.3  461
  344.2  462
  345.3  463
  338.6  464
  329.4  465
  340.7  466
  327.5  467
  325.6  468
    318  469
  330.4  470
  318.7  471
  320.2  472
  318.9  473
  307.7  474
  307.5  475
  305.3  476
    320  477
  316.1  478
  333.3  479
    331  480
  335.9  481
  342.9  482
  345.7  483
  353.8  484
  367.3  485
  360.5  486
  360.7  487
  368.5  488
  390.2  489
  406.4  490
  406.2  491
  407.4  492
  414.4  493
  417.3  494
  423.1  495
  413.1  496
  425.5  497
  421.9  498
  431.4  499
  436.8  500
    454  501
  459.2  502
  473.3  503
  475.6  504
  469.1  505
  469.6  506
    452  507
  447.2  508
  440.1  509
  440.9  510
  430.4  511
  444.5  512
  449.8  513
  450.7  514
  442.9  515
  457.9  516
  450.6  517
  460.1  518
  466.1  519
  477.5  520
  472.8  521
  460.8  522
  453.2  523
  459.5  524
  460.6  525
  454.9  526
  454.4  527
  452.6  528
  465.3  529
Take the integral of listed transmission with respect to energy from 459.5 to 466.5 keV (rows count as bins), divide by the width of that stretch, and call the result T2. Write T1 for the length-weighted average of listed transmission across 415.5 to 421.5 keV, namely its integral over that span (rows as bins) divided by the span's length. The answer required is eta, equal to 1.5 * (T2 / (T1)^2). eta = 0.0047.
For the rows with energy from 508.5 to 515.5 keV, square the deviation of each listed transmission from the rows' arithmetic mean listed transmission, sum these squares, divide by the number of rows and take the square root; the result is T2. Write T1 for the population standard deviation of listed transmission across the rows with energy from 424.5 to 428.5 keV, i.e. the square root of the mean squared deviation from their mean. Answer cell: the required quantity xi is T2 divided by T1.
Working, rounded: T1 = 12.1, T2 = 6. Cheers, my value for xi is 0.5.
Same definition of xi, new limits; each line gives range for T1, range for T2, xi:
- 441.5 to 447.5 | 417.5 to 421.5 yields 2.8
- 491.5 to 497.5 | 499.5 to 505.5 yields 2.2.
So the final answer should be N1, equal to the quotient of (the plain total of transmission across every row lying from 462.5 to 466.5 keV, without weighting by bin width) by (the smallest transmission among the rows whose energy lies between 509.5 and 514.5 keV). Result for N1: 3.1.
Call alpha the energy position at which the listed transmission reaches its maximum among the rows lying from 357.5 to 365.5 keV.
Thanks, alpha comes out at 365 keV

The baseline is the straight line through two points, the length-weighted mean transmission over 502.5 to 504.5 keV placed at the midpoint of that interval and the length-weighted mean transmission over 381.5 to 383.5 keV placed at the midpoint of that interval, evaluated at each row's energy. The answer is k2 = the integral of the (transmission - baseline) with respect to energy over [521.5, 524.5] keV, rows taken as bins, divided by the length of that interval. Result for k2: -38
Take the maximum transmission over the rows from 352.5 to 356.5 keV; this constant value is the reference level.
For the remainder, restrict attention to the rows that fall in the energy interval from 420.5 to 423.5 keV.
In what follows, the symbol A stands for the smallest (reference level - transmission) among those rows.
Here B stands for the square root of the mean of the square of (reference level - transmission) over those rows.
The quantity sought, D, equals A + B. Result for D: 42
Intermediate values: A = 12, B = 30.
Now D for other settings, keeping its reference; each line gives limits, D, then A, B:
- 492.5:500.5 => -14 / -129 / 116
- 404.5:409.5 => -14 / -92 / 78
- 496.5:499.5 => -5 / -124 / 119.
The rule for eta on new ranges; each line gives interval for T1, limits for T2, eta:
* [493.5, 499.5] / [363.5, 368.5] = 0.0027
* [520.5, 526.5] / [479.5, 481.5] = 0.0024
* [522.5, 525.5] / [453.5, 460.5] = 0.0026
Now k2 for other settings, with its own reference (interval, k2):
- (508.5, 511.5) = -44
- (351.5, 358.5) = -11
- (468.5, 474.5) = -120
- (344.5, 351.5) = -8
